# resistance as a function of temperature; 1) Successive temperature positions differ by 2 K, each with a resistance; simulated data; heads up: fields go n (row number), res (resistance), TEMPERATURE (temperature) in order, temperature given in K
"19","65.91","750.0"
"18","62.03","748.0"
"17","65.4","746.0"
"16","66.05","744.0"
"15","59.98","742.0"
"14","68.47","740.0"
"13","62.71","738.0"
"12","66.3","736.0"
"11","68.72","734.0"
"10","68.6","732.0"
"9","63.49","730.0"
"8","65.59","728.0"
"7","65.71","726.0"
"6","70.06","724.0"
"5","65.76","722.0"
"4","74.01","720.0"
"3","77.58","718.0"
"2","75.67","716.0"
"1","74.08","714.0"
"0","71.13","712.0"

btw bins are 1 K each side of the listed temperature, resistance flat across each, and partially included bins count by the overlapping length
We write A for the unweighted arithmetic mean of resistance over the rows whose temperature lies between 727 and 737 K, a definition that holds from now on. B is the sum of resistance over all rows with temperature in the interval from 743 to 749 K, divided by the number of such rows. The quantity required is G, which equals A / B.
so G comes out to 1.03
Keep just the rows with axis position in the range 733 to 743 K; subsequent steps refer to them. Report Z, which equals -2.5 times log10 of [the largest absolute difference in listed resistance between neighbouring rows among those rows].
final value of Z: -2.32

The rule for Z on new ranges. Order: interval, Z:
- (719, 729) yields -2.29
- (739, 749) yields -2.32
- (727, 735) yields -1.77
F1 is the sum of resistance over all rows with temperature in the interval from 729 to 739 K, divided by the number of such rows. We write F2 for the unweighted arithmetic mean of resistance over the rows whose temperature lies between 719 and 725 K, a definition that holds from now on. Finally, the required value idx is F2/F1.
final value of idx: 1.06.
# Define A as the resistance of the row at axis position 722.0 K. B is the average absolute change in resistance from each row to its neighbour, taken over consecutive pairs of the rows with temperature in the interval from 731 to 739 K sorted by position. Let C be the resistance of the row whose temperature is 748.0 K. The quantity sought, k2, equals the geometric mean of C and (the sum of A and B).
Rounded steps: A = 65.76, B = 2.0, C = 62.03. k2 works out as 64.9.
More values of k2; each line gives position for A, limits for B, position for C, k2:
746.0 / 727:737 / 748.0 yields 64.9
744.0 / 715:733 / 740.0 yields 69.1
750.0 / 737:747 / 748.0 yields 66.4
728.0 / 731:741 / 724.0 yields 69.3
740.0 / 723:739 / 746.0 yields 68.1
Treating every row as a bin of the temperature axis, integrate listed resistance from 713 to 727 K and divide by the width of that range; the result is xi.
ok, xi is 72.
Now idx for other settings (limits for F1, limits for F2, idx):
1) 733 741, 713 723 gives 1.10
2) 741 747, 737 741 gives 1.03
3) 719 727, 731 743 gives 0.96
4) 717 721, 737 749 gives 0.85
